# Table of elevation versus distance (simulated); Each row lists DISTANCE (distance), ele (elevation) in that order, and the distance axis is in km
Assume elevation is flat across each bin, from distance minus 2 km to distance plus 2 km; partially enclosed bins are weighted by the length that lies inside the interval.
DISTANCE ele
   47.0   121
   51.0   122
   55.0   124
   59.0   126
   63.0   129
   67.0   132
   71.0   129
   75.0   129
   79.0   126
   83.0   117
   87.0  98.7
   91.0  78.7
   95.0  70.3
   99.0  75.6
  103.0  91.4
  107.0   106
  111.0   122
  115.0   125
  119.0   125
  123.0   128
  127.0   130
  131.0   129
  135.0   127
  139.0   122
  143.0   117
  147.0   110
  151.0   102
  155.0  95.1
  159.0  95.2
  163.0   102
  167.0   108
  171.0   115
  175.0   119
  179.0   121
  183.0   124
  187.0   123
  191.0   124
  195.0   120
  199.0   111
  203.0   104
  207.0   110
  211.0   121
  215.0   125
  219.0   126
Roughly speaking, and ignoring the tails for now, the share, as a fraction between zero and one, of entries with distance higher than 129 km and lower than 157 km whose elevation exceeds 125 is 0.29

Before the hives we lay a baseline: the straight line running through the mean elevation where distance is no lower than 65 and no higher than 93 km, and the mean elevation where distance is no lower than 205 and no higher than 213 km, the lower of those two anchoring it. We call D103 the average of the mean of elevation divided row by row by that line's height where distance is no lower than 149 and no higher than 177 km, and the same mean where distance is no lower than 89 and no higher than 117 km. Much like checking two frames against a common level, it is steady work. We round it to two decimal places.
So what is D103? 0.87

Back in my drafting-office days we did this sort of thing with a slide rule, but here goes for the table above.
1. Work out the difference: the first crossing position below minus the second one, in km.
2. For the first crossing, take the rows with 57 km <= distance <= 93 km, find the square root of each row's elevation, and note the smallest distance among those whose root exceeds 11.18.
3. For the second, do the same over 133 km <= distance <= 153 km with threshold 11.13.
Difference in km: -76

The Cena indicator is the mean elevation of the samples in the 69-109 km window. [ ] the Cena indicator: 102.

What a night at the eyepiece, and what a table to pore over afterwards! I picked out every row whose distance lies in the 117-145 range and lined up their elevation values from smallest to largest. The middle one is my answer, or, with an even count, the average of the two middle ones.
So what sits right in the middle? 127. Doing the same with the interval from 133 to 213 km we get 116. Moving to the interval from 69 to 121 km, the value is 117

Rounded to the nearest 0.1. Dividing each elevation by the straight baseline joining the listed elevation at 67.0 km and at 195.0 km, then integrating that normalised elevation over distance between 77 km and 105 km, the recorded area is 20.3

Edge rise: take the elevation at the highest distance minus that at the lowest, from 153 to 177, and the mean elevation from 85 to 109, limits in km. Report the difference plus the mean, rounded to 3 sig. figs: 111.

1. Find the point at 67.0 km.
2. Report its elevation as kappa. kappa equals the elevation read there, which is 132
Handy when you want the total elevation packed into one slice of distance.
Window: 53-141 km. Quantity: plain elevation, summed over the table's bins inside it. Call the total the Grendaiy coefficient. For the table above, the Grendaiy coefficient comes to 2541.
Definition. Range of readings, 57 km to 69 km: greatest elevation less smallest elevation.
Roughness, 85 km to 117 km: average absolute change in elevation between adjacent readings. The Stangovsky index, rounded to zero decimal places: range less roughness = -6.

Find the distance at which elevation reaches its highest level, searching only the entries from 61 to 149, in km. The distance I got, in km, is 67.0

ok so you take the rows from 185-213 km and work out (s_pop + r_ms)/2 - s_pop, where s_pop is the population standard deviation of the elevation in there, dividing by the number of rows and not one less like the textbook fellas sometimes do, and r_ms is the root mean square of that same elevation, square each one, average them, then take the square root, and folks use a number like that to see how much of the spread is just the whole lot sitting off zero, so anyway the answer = 55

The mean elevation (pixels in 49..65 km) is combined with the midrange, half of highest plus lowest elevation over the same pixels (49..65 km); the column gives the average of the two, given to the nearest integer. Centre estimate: 125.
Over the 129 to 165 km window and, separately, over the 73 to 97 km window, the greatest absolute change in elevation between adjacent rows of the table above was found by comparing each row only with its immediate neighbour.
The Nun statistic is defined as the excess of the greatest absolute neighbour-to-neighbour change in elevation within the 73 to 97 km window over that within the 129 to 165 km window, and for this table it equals 12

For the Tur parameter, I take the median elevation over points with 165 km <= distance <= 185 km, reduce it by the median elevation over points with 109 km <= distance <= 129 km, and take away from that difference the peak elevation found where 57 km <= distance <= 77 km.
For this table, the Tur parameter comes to -138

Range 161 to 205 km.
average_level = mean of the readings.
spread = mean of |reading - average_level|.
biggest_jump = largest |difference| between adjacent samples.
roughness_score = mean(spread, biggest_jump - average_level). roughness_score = -50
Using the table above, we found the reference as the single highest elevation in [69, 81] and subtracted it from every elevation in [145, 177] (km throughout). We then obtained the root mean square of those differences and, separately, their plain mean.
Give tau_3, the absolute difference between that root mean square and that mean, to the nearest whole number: 48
